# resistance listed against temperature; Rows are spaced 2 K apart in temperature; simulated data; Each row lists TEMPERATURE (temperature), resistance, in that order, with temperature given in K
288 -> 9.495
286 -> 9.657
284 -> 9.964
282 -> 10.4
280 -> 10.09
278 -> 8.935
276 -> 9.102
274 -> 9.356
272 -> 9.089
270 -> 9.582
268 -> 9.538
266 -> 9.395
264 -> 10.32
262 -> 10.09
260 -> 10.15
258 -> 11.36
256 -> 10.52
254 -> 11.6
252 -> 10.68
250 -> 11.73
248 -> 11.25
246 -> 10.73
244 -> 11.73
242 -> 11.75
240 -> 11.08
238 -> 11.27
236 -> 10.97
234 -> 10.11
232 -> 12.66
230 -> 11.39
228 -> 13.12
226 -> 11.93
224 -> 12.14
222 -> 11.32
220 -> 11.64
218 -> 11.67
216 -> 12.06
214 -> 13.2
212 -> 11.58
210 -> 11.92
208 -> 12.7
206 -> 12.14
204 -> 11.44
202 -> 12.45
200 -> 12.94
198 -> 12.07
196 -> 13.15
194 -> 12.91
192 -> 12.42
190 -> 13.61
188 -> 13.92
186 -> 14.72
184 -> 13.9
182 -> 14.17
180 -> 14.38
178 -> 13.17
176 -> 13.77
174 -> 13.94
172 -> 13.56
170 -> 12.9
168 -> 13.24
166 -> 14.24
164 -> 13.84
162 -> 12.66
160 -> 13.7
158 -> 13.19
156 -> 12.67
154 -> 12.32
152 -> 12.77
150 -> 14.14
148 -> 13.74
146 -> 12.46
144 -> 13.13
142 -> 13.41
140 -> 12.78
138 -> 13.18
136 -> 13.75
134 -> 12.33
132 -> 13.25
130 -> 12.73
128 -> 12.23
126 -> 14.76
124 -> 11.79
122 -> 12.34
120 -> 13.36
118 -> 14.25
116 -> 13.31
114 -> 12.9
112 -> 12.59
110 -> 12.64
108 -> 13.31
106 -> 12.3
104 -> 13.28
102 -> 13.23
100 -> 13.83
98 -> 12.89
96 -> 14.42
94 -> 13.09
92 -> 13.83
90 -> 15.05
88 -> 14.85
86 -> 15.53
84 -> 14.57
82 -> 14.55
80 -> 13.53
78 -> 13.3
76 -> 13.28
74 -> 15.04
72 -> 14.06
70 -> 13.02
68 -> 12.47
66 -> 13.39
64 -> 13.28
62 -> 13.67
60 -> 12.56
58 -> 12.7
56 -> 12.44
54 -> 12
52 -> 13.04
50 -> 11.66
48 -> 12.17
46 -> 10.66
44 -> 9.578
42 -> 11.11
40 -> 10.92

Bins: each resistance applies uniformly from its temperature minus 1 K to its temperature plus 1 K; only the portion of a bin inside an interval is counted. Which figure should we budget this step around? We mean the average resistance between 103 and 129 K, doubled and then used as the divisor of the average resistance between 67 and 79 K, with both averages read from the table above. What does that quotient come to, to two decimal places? 0.52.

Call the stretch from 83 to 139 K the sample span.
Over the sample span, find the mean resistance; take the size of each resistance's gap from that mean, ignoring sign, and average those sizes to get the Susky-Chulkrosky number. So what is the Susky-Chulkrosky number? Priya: 0.76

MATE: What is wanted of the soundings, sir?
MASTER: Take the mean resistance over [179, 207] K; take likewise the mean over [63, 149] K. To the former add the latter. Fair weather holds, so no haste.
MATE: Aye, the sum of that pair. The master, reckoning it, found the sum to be 26.6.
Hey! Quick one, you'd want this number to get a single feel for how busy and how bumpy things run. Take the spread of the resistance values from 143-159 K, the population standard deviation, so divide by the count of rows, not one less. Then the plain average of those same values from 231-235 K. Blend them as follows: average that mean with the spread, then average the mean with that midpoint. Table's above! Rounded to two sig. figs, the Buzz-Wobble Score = 8.7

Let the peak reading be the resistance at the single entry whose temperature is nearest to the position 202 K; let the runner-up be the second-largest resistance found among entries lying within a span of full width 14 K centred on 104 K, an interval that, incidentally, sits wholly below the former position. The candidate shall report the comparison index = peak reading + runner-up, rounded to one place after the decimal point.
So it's 25.8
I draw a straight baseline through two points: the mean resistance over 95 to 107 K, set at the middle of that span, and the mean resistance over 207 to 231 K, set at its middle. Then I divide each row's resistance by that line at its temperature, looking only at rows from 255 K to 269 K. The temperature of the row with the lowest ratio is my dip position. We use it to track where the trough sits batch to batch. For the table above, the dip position 266 K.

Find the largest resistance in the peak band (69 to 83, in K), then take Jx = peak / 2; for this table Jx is 7.5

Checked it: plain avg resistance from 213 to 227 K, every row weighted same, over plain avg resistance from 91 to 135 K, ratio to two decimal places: 0.91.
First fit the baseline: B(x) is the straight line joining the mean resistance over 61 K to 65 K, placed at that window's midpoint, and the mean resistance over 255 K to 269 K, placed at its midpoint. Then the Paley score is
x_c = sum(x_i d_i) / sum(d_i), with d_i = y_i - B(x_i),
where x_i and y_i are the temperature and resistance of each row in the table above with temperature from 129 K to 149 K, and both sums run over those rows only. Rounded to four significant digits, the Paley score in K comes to 140.4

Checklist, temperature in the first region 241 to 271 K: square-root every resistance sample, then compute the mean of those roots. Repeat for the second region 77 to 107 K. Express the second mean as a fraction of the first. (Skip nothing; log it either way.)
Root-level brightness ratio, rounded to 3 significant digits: 1.14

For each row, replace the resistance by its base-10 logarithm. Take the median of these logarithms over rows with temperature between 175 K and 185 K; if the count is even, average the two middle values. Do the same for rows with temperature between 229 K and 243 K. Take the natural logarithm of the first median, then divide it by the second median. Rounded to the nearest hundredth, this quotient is 0.13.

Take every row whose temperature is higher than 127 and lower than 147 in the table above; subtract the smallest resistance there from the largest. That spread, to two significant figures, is 1.5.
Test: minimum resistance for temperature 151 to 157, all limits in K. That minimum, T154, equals 12.32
